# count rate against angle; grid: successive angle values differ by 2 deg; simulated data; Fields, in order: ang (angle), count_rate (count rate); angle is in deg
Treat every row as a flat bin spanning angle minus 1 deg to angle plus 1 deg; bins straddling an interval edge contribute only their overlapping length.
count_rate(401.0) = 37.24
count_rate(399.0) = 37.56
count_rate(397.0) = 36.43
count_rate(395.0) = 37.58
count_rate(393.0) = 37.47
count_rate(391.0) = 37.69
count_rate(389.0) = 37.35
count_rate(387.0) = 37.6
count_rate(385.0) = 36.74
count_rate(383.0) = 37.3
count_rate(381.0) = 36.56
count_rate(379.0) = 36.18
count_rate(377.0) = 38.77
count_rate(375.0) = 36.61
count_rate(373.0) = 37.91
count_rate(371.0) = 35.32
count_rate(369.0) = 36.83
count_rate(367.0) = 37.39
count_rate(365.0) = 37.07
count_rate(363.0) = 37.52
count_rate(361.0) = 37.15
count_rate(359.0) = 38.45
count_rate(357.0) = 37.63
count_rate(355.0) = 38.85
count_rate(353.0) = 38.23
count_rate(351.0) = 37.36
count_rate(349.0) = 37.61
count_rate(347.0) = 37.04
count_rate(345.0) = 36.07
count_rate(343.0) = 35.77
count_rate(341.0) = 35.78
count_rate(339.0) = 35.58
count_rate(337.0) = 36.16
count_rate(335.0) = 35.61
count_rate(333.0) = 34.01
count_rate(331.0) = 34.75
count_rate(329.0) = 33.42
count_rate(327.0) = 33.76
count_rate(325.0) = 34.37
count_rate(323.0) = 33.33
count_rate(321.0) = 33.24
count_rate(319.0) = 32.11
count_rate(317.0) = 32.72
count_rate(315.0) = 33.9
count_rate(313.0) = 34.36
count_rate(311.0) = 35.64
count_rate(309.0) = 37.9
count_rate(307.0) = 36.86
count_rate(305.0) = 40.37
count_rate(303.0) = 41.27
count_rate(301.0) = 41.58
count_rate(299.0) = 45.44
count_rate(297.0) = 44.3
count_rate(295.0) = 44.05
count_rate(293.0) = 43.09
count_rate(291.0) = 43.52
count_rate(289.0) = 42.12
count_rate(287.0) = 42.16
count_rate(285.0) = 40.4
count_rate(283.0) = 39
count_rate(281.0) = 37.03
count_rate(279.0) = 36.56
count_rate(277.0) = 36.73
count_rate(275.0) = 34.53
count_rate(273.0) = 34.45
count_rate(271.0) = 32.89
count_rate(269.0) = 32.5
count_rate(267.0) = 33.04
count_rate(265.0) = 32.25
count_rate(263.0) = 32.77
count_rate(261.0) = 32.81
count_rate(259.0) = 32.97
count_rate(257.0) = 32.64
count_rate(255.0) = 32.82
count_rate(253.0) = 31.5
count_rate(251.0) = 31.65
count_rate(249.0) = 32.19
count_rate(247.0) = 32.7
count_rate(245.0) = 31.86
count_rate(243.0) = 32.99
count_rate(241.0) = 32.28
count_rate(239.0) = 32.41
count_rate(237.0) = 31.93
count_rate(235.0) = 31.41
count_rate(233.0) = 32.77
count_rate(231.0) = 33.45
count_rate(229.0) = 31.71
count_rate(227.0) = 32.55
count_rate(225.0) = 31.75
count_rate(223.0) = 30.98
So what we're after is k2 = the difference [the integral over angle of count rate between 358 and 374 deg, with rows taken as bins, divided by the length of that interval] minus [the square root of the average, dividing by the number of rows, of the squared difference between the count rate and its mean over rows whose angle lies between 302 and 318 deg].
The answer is 34.3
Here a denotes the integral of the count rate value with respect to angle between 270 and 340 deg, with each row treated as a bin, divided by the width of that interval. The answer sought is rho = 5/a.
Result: 0.134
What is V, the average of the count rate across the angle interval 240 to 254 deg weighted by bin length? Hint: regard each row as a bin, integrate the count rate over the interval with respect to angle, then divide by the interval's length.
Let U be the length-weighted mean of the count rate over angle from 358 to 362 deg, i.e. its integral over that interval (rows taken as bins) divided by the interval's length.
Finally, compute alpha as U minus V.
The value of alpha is 6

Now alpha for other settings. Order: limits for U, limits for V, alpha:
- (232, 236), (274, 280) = -4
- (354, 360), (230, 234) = 5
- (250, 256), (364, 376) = -5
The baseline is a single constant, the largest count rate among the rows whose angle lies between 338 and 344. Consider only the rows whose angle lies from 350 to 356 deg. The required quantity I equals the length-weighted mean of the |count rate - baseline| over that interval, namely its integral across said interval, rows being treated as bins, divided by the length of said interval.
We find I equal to 2.4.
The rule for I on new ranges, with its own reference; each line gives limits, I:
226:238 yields 3.5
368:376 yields 1.1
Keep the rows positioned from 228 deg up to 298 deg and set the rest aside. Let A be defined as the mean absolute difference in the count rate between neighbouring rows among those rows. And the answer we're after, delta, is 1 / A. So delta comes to 1.3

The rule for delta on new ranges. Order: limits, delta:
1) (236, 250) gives 1.6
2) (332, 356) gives 1.7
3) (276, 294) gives 1.0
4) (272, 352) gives 1.0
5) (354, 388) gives 0.9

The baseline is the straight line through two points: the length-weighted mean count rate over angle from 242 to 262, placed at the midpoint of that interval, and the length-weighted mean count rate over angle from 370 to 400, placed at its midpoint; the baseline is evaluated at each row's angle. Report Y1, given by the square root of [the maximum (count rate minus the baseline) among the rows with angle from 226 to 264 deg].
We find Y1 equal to 1.3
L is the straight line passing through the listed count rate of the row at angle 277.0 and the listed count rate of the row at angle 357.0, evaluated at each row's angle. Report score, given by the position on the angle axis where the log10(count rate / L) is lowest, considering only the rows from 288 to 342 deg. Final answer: 319.0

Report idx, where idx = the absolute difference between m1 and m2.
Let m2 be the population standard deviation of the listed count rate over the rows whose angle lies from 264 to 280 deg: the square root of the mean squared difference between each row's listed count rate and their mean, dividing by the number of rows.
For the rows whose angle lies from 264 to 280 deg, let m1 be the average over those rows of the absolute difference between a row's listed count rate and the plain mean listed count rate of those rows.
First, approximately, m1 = 1.45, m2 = 1.7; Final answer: 0.20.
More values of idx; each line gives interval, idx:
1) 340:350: 0.04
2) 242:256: 0.05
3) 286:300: 0.19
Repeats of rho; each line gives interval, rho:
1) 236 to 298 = 0.141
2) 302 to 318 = 0.137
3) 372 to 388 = 0.134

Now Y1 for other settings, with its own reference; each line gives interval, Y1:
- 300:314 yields 2.7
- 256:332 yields 3.4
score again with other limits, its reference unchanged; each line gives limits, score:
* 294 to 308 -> 307.0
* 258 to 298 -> 265.0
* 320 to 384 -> 321.0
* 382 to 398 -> 397.0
